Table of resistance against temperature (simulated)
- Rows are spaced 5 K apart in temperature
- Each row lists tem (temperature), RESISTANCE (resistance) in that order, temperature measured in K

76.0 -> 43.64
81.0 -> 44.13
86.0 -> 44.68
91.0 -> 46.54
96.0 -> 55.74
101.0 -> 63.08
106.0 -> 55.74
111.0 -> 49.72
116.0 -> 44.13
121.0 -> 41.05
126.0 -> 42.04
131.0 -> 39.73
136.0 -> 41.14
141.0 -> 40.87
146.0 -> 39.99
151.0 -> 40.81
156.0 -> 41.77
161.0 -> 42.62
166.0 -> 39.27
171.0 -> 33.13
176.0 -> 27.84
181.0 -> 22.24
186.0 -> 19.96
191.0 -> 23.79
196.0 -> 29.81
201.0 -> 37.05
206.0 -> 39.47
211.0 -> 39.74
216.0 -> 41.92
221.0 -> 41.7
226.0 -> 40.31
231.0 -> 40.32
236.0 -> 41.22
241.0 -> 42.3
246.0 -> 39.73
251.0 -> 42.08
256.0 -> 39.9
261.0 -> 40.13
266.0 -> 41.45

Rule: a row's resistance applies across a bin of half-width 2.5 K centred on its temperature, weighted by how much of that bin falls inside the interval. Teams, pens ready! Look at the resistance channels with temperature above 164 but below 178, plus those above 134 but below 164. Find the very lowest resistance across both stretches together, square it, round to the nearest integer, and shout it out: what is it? 775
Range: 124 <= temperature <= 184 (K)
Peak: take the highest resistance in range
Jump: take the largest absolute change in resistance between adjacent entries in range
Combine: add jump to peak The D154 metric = 48.8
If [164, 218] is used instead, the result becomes 49.2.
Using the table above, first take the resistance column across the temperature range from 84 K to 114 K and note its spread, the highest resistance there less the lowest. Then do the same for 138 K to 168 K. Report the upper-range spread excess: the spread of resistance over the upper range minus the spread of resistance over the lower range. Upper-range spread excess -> -15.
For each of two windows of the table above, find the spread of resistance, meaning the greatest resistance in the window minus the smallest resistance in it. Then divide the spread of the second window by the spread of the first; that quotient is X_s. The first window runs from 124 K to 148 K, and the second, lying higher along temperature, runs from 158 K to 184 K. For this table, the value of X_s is 8.8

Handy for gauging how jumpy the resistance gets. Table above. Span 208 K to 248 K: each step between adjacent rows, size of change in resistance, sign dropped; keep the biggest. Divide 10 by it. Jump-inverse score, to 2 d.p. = 3.89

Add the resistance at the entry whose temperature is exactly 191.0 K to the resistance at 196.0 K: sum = 54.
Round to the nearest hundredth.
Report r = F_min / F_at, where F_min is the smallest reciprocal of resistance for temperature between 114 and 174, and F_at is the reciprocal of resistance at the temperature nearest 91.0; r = 1.05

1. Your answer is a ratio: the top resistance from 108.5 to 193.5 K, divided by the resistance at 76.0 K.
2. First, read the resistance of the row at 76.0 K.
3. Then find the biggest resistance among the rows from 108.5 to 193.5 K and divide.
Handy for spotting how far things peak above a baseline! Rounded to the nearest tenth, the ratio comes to 1.1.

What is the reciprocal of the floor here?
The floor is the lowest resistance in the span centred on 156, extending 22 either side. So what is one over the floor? 0.036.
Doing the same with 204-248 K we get 0.025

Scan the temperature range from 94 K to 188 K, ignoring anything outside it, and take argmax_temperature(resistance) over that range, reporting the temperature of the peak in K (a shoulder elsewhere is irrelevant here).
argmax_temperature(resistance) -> 101.0 K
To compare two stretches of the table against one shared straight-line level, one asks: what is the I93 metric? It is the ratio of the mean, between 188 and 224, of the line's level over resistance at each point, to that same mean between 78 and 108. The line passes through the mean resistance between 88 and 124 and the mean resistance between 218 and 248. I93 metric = 1.2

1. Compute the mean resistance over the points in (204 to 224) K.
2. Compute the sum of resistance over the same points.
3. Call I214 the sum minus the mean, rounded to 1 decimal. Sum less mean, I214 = 122.1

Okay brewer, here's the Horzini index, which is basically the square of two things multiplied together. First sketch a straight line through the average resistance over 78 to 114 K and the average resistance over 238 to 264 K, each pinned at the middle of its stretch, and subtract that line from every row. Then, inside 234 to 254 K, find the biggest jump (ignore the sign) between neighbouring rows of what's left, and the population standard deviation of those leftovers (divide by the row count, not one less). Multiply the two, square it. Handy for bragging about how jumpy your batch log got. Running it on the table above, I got 8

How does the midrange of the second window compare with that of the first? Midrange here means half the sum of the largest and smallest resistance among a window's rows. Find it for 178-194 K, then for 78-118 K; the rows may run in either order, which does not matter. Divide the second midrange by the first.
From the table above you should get 2.5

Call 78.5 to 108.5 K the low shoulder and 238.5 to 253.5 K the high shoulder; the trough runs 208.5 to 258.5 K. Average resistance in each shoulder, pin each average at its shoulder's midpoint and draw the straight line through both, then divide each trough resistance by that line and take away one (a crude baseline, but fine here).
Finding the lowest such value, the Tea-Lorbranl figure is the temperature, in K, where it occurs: 211.0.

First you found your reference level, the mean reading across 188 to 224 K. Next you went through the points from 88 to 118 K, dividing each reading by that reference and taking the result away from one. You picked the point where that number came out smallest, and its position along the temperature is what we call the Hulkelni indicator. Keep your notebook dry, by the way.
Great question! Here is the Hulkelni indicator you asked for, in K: 101.0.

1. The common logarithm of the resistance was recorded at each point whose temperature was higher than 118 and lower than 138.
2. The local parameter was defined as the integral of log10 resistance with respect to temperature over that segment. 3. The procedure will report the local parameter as 32.3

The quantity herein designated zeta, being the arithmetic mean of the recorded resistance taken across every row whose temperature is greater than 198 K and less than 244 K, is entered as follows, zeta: 40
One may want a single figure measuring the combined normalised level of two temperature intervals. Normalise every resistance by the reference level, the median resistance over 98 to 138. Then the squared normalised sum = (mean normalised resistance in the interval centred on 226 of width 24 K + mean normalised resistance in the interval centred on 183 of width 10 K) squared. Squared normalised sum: 2.1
